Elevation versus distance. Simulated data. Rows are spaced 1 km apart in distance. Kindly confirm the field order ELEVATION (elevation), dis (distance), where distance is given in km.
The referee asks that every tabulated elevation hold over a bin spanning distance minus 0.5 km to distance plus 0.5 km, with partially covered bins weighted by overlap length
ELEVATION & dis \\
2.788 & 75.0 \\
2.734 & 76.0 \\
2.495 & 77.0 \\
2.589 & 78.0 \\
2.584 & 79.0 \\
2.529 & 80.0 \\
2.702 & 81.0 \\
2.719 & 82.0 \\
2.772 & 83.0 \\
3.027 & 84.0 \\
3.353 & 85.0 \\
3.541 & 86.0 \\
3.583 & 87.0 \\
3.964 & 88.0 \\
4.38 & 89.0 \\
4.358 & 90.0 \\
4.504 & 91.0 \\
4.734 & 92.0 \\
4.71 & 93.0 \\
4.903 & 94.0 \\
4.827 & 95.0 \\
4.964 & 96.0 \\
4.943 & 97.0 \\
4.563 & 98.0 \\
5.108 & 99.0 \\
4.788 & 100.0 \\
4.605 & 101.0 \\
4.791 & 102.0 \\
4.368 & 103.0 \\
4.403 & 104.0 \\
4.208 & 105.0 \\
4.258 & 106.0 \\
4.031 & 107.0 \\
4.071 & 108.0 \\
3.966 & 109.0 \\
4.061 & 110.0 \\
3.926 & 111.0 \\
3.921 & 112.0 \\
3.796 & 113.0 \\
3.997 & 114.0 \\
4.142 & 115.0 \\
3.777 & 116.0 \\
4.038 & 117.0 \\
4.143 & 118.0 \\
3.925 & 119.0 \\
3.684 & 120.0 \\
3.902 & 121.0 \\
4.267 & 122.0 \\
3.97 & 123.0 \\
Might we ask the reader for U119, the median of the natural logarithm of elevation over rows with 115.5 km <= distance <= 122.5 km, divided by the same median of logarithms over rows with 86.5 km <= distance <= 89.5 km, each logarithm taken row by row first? 0.99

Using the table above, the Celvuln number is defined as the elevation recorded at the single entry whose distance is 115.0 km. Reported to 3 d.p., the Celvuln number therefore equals 4.142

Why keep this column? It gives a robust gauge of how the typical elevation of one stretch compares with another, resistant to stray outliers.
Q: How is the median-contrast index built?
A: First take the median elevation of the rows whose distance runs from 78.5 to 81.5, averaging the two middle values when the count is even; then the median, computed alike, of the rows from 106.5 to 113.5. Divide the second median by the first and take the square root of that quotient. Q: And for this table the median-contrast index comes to 1.24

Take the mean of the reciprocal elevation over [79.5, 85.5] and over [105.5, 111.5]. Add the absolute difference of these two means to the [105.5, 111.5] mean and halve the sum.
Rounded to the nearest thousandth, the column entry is 0.177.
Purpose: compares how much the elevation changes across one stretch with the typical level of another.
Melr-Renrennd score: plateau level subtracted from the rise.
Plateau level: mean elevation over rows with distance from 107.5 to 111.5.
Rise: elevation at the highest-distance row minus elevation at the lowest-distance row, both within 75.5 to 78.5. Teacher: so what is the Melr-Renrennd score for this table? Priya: -4.2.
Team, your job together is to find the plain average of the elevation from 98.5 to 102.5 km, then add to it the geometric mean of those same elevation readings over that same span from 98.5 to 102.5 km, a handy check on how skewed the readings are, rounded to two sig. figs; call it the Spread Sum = 9.6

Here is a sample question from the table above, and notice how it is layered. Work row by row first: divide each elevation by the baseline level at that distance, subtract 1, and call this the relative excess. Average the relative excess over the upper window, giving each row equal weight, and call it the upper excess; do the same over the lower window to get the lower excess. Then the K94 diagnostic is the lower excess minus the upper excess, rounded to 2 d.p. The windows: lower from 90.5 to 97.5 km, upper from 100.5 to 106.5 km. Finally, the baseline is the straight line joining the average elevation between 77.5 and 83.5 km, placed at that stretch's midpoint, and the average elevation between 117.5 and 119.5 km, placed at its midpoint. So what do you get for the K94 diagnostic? 0.25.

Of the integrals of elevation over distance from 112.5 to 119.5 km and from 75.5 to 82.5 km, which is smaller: 18.4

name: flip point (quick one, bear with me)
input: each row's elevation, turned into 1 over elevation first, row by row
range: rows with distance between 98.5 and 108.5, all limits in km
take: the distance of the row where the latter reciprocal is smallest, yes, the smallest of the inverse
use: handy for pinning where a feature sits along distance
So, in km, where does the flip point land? 99.0 km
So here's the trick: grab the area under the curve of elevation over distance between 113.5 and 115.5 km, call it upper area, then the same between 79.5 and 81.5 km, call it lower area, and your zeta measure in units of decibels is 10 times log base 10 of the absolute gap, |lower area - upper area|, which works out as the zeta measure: 4.6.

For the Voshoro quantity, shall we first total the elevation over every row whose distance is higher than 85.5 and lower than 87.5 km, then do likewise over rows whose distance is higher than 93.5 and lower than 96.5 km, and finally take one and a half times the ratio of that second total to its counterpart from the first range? 3.1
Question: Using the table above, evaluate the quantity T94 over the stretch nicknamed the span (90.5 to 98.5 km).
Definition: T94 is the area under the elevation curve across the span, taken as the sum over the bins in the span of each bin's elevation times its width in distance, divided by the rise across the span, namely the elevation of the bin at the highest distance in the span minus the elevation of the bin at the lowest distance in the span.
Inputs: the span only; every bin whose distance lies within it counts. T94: 647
